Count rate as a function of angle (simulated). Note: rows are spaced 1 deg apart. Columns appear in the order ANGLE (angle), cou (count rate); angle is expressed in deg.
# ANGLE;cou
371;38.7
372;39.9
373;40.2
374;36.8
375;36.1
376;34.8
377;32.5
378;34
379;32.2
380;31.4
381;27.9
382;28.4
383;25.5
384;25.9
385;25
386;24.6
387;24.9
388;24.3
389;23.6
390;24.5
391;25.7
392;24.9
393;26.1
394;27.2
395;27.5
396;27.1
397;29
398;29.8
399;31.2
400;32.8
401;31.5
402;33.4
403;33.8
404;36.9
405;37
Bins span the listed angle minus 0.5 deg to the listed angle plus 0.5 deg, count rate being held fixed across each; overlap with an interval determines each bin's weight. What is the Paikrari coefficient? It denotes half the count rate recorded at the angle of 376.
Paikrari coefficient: 17.4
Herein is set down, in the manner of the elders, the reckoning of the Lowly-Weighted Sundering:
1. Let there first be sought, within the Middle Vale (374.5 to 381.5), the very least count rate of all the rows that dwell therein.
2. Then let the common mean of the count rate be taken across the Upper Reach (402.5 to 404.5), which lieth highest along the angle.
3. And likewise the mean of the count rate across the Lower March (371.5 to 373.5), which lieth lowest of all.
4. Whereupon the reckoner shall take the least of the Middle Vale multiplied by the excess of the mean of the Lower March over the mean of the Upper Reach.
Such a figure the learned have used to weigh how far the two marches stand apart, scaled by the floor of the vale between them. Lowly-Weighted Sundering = 131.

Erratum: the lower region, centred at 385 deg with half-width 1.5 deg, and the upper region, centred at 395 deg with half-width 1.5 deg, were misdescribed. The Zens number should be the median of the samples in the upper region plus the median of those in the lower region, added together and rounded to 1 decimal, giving 52.2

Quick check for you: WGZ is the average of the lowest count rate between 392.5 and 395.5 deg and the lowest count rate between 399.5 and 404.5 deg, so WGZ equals 29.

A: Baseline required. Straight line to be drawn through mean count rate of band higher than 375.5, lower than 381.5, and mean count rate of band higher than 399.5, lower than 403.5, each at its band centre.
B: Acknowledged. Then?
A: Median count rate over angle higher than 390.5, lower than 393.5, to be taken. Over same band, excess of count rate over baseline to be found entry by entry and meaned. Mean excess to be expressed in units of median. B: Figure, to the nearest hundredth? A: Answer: -0.27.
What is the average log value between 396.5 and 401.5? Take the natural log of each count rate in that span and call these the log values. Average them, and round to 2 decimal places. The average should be 3.43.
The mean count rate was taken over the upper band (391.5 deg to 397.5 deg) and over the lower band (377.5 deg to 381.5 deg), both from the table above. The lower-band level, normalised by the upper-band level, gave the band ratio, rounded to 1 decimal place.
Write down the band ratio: 1.2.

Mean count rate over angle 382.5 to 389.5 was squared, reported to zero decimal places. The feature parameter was 616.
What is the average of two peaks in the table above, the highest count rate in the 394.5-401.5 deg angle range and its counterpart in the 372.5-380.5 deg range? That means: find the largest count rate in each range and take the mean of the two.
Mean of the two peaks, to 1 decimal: 36.5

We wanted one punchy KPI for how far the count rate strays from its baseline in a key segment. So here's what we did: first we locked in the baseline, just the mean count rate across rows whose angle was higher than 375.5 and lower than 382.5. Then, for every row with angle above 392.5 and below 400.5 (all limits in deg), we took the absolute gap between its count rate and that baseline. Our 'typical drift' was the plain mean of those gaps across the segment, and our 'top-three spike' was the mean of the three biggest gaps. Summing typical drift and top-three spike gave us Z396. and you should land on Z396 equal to 7.9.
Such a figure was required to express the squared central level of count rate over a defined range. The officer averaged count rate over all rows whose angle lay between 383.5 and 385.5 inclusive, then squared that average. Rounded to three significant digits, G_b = 648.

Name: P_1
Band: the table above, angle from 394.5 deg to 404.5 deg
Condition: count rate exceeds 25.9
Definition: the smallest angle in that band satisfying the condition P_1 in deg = 395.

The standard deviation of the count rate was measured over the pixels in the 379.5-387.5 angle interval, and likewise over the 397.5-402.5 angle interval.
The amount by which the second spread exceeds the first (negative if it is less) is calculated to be -0.9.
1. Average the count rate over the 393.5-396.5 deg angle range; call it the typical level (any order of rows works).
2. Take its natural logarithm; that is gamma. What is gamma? 3.31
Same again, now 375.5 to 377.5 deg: 3.52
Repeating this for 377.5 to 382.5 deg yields 3.43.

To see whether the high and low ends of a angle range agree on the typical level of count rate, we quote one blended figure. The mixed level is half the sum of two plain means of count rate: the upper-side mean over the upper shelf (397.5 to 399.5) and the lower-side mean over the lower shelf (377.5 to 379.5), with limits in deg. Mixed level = 32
